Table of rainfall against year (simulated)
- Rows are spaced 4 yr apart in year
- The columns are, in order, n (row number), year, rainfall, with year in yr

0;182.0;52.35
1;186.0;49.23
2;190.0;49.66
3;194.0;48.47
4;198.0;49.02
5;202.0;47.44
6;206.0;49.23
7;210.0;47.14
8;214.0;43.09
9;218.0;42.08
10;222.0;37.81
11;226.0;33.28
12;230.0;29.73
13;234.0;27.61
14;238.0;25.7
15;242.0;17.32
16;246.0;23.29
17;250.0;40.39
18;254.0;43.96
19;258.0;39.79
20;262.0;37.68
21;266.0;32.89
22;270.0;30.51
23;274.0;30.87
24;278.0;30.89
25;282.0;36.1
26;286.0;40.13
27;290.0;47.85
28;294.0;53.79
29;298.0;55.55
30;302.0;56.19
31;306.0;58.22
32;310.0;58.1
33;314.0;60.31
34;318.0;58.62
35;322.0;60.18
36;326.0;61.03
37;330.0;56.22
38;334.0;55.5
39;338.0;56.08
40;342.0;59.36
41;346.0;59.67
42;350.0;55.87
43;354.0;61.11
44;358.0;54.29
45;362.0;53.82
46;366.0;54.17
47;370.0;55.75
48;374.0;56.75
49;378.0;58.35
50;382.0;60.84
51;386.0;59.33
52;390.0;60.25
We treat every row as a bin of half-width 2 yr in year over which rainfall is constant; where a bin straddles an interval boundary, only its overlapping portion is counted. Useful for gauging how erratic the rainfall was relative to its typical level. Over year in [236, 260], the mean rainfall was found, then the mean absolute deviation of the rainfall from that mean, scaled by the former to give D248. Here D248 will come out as 0.30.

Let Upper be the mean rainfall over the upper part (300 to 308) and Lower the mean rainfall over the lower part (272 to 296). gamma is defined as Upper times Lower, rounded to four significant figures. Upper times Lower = 2285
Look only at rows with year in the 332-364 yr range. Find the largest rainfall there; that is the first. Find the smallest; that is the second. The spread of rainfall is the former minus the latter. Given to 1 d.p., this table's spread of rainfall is 7.3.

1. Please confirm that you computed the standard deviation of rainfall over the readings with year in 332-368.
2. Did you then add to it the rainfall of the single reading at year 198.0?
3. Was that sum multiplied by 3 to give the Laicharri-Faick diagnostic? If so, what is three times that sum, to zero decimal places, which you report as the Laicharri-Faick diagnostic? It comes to 155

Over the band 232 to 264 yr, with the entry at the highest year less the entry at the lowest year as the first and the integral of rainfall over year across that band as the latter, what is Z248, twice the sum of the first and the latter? 2066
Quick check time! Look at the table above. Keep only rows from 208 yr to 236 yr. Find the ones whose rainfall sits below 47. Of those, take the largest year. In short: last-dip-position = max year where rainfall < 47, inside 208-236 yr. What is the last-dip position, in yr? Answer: 234.0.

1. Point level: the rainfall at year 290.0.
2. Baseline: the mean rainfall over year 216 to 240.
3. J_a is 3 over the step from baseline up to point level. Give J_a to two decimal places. 0.20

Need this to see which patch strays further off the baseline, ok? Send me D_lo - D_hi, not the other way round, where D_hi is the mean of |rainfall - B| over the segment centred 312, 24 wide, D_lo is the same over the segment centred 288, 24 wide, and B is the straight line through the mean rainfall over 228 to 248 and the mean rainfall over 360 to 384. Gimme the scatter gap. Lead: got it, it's -7.7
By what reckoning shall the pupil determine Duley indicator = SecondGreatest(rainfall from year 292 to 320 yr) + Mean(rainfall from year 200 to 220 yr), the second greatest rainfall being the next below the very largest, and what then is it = 104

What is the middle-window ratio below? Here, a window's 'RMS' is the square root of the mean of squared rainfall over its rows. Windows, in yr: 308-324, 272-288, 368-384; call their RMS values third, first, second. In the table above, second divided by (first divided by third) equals 99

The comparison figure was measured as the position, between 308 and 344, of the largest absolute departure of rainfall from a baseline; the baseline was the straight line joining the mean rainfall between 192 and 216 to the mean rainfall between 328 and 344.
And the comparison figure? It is 314.0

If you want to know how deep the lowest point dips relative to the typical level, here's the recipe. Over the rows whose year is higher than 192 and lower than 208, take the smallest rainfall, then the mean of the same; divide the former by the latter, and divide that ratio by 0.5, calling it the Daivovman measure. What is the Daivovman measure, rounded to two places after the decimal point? 1.95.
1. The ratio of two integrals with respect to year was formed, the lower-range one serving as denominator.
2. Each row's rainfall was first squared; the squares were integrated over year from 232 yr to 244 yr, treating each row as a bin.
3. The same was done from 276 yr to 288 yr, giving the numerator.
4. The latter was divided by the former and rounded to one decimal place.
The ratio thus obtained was 2.2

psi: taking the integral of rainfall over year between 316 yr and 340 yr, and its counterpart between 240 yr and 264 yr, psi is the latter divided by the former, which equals 0.58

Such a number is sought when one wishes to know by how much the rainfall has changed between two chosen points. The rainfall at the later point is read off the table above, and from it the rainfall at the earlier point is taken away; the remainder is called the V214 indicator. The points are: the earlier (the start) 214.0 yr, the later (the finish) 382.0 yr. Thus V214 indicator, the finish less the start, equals 18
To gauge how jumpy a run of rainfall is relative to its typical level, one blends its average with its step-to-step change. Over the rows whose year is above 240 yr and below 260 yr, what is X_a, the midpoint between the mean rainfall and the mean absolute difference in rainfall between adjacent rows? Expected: 20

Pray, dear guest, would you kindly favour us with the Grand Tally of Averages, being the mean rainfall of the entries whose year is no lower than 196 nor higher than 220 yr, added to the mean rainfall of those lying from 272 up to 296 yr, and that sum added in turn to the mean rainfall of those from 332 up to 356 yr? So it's 144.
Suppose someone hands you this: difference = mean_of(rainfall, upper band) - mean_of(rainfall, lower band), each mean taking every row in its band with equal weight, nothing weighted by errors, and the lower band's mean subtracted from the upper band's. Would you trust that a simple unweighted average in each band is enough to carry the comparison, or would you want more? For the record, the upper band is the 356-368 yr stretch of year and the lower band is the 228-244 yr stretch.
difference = 29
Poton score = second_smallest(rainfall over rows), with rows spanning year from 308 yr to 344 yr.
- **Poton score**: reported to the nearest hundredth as 56.08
